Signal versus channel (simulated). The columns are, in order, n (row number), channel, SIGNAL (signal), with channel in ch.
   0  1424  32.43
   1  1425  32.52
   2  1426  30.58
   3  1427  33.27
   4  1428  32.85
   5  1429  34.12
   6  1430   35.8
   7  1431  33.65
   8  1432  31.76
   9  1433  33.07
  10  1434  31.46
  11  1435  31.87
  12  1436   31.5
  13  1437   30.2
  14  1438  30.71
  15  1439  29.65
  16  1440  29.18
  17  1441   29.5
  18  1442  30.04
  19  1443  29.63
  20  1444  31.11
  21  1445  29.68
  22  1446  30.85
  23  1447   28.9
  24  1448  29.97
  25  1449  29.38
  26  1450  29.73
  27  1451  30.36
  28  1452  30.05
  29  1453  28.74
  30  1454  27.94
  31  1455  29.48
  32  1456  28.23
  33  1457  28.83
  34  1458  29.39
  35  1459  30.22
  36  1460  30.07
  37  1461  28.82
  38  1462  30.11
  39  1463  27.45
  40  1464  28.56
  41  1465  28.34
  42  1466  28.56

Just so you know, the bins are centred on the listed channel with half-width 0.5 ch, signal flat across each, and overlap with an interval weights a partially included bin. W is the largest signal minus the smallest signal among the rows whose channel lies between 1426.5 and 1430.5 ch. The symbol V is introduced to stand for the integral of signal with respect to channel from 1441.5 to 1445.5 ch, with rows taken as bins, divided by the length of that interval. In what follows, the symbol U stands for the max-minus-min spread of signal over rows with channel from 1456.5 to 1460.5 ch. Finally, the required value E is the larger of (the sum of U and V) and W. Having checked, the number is 31.5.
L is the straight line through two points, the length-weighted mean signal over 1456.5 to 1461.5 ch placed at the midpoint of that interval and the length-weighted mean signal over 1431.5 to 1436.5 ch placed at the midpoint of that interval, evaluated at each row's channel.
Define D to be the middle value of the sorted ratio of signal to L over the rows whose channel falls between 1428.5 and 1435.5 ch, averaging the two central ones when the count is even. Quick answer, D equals 1.03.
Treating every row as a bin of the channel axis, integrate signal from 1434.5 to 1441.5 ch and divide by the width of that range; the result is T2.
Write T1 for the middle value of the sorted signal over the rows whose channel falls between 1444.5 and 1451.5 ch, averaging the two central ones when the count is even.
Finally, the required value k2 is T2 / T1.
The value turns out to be 1.02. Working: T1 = 29.7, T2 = 30.4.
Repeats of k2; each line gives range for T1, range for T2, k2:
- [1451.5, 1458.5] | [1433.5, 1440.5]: 1.06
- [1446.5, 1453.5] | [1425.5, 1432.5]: 1.11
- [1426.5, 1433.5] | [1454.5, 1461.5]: 0.88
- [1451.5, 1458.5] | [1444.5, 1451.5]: 1.03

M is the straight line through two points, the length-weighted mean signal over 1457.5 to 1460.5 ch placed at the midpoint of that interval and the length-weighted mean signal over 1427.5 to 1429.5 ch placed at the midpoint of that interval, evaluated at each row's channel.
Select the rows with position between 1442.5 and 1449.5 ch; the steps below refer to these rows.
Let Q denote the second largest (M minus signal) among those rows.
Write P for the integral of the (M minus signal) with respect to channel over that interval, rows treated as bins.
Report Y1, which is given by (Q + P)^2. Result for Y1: 159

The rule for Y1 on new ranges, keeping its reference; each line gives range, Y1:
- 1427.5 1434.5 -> 1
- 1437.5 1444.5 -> 285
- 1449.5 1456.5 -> 137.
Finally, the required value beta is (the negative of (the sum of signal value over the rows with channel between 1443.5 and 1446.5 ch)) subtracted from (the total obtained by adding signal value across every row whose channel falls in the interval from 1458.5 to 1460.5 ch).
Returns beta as 152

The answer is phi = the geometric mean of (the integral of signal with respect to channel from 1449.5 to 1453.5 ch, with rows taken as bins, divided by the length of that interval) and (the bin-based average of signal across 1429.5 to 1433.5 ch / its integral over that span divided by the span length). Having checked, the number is 31.6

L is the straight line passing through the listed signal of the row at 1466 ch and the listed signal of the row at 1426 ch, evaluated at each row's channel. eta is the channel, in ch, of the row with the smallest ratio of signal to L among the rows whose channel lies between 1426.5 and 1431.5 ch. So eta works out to 1428 ch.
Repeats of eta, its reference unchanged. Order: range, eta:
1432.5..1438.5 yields 1437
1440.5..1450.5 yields 1447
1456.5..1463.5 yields 1463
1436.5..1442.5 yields 1440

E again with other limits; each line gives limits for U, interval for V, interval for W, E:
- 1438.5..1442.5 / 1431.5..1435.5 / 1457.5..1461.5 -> 32.9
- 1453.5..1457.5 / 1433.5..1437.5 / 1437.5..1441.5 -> 32.8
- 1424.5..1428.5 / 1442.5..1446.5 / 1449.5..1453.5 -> 33.0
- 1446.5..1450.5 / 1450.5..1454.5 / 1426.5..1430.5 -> 30.3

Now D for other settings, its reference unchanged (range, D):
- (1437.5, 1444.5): 0.95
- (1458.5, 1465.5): 0.99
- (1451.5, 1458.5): 0.97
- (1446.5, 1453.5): 0.98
